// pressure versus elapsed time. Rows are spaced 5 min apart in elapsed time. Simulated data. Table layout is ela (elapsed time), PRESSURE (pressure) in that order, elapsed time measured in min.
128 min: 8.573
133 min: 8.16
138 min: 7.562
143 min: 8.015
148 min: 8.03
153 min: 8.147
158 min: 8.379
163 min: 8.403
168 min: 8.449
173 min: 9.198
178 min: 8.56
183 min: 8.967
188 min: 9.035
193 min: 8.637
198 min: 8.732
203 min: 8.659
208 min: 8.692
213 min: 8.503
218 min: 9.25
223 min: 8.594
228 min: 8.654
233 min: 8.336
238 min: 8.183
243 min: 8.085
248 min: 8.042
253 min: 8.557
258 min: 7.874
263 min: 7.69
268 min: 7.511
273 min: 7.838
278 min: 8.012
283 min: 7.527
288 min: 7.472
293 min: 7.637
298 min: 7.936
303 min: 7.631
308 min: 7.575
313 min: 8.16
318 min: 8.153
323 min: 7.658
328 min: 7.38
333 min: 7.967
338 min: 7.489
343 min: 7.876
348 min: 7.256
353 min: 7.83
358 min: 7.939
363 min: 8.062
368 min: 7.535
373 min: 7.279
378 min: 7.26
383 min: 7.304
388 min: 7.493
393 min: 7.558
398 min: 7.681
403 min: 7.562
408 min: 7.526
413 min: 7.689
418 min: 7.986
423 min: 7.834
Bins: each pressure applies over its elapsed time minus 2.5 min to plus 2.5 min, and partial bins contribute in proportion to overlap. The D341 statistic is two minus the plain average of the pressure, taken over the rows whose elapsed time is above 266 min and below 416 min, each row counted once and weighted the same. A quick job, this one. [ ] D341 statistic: -5.66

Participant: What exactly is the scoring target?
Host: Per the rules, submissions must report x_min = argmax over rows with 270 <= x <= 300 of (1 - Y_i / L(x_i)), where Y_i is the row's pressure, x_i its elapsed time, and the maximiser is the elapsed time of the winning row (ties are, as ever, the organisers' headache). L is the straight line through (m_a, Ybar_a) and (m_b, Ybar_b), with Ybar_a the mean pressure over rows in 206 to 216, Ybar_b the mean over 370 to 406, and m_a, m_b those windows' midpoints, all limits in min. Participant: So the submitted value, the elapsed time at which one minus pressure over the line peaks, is 288 min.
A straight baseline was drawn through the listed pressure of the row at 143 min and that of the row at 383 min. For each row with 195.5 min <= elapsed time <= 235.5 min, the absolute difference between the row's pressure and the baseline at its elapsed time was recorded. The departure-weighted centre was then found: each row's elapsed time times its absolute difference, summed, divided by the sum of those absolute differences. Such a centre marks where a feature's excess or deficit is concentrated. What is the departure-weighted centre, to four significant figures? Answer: 215.1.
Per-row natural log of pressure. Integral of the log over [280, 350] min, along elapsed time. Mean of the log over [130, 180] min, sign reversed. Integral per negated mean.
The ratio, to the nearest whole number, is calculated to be -68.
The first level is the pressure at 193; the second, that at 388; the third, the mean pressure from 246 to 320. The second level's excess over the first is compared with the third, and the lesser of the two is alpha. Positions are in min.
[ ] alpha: -1.1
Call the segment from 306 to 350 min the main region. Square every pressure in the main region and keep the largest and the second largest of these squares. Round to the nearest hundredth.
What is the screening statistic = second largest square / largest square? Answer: 1.00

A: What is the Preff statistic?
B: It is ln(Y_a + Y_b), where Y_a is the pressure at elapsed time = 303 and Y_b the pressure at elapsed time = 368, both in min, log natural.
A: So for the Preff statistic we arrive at 2.72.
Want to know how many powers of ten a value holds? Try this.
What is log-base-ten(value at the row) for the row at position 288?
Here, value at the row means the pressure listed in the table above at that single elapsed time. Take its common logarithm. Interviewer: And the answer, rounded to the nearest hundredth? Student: 0.87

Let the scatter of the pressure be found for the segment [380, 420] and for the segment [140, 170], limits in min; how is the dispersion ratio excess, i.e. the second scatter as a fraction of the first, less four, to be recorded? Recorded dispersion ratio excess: -3.0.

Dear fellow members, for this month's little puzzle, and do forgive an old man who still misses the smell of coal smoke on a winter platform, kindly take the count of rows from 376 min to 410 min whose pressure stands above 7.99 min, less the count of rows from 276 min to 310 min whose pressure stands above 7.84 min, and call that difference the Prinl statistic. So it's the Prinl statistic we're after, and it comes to -2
